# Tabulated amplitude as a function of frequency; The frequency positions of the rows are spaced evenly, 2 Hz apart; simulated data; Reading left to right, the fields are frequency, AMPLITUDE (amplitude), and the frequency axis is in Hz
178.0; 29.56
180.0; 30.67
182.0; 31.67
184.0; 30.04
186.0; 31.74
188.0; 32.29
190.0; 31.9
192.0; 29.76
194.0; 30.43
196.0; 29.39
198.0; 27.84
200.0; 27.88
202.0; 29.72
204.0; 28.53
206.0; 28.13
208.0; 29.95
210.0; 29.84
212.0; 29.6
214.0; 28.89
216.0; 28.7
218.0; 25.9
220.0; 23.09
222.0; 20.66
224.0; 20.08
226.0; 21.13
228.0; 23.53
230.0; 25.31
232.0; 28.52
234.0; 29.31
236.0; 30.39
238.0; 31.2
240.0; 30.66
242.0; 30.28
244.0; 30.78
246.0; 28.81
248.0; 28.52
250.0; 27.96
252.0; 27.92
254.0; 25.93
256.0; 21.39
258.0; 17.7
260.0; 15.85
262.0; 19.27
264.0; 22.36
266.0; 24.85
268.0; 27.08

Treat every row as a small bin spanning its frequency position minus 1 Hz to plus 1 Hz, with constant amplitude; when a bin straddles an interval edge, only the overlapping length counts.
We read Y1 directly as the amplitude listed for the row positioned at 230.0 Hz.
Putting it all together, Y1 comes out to 25.31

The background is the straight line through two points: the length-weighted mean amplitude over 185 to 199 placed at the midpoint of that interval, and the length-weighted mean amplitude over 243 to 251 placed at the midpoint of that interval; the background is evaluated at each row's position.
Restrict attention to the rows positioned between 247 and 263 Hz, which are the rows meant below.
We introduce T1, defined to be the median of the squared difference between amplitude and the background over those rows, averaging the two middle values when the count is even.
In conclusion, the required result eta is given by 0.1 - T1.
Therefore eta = -31.4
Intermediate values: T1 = 31.5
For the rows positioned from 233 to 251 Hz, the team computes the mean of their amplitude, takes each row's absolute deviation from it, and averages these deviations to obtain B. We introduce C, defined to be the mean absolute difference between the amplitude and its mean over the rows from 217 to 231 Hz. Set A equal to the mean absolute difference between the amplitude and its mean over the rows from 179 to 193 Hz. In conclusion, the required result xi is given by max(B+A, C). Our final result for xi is 1.9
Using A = 0.854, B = 0.99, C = 1.9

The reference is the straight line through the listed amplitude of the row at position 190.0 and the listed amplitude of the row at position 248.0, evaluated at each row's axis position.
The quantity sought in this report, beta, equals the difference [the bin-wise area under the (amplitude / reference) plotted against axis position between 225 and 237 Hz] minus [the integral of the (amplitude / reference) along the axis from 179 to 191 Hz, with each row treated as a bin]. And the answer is -1.0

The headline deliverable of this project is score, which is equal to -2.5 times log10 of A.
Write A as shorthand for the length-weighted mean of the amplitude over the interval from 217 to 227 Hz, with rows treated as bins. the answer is -3.36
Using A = 22.2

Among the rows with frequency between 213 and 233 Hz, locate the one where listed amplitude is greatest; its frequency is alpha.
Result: 214.0 Hz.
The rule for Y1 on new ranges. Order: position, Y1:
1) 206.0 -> 28.13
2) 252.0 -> 27.92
